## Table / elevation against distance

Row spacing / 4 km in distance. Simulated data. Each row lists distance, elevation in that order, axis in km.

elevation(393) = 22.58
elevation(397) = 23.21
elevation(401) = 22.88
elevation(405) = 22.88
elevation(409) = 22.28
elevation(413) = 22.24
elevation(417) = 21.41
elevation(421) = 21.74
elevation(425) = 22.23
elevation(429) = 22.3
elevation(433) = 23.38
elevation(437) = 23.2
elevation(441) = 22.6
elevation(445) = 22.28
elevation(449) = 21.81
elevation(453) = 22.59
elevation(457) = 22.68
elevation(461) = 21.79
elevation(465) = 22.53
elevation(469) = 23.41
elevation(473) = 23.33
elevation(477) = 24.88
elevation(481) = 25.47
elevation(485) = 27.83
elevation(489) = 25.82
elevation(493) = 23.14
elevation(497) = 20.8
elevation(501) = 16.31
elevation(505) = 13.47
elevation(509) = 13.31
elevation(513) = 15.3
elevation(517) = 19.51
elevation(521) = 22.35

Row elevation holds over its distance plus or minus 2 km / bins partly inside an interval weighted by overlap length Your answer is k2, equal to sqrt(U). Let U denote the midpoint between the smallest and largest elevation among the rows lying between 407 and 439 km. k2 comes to 4.73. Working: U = 22.4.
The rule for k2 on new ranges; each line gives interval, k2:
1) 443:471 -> 4.75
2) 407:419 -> 4.67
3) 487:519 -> 4.42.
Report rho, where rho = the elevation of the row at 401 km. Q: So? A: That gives 22.88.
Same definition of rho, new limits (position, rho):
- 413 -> 22.24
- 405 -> 22.88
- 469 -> 23.41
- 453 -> 22.59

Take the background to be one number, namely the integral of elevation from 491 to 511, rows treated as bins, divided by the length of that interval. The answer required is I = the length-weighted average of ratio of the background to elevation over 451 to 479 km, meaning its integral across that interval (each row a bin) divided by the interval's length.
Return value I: 0.757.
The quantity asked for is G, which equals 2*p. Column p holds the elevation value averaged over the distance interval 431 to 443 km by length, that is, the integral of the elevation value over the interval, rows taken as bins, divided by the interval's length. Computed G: 46.1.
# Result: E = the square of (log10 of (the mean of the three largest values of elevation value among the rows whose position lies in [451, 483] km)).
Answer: 1.93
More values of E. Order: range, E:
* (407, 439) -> 1.85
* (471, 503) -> 2.02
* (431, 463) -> 1.86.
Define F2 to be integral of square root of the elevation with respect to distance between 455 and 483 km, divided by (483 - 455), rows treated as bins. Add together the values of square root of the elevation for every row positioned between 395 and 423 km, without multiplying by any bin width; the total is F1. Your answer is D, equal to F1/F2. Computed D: 6.8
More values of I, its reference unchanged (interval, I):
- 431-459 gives 0.769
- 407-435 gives 0.784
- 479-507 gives 0.847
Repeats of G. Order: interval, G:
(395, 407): 46.0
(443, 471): 44.9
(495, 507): 33.7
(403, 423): 44.2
